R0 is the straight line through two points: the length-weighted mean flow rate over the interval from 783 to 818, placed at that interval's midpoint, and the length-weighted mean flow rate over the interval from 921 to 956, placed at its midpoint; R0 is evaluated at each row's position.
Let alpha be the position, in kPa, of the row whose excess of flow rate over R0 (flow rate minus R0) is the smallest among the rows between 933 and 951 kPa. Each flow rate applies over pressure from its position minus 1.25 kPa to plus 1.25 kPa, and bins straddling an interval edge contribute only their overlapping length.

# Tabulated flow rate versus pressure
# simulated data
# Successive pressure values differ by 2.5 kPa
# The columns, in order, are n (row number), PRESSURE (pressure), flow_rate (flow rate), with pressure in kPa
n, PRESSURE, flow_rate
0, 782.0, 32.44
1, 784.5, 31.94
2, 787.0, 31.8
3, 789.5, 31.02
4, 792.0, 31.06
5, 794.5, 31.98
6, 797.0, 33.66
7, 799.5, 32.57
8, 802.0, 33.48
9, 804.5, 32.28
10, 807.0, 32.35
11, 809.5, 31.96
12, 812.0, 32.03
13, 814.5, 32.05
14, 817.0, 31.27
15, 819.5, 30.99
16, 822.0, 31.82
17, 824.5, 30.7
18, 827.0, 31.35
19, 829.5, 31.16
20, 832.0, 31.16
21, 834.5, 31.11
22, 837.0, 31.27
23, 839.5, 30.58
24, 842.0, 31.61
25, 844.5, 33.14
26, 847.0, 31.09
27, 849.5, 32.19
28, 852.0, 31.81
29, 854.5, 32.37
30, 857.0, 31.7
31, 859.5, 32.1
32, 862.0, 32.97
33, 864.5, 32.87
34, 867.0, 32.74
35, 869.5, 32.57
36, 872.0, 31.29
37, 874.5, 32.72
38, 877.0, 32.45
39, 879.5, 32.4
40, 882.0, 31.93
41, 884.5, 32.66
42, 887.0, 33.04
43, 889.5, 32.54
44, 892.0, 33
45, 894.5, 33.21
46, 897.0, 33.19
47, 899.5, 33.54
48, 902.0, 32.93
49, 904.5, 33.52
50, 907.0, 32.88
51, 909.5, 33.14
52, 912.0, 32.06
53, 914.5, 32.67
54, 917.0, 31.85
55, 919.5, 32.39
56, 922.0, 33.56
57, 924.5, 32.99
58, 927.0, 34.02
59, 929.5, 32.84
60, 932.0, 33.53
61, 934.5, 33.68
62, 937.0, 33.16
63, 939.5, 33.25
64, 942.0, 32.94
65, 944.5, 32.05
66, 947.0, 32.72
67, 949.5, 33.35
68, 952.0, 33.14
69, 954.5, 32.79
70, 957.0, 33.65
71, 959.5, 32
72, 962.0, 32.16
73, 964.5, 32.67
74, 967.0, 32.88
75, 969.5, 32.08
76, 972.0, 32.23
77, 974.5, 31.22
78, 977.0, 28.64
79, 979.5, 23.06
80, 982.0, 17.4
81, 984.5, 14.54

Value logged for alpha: 944.5 kPa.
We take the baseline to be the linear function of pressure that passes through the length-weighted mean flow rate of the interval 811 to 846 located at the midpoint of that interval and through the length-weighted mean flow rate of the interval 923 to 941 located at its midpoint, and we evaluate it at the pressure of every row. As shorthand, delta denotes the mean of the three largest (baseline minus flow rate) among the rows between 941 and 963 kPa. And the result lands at 1.7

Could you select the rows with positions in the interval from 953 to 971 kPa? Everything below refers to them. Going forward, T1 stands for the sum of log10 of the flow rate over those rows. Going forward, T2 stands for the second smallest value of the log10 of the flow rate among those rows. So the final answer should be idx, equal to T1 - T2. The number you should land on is 9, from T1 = 11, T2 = 1.51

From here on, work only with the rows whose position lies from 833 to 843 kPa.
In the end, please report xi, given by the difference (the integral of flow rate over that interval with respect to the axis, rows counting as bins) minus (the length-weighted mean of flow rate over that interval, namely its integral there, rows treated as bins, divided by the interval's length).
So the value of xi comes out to 280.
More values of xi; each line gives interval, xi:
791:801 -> 291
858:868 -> 294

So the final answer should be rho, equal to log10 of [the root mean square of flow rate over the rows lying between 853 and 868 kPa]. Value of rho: 1.51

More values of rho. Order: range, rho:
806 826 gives 1.50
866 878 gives 1.51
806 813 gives 1.51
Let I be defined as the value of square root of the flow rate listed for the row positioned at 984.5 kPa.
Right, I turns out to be 3.81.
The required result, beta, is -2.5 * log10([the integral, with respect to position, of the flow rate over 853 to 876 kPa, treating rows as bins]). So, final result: -7.2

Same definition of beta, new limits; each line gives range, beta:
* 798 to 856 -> -8.2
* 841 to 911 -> -8.4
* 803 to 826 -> -7.2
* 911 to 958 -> -8.0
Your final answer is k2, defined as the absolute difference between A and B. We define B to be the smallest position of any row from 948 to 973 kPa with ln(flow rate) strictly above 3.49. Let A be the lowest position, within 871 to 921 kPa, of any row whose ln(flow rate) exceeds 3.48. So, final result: 75.0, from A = 874.5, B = 949.5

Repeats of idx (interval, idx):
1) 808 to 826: 9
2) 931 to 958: 15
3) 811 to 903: 54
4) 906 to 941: 20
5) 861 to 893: 18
